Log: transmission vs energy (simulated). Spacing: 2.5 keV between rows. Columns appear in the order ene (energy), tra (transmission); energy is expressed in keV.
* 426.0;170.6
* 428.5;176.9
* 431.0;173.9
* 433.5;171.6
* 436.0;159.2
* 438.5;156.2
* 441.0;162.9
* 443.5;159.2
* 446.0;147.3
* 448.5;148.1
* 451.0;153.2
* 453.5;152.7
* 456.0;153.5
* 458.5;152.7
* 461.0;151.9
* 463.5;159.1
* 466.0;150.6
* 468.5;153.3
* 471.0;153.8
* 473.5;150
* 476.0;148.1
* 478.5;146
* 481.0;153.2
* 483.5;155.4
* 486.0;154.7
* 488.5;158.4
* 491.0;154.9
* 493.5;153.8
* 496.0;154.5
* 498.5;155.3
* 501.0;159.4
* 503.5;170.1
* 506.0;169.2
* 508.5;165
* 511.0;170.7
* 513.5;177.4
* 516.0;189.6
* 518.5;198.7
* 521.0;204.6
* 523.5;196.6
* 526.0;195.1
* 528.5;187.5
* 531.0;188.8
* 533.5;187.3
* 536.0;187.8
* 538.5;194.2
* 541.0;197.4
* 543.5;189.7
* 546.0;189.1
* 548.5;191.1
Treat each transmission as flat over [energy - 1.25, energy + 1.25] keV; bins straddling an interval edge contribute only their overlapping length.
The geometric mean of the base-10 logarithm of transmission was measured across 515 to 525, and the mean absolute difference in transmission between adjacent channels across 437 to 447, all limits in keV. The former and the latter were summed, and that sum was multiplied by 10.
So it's 97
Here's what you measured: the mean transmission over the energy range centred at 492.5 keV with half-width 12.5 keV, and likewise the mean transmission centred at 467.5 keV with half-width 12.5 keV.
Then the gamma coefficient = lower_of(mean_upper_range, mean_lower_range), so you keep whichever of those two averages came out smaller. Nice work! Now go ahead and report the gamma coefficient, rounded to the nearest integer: 152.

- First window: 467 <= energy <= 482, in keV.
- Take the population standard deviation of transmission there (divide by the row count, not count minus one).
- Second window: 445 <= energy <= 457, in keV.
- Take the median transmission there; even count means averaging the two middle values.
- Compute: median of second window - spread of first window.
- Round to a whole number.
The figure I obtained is 150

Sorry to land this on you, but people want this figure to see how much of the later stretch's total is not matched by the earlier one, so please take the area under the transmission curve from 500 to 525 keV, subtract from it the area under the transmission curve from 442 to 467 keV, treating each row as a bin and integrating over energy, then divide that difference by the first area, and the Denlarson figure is 0.15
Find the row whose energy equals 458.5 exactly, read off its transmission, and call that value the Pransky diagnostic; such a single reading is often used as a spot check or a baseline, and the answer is 152.7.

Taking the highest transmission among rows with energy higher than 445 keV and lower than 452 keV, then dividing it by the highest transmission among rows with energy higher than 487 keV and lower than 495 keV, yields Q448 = 0.97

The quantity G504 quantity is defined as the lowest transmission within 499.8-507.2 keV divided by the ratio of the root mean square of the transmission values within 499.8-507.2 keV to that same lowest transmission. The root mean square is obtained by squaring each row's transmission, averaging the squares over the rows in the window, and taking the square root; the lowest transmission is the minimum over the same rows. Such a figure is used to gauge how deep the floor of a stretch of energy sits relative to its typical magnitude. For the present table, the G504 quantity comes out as 153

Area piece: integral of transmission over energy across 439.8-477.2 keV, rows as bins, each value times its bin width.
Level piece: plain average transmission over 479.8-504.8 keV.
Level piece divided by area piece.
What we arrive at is 0.027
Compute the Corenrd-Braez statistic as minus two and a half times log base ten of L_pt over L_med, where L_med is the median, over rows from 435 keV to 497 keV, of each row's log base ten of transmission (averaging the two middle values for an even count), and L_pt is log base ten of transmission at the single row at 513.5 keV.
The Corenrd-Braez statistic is -0.031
